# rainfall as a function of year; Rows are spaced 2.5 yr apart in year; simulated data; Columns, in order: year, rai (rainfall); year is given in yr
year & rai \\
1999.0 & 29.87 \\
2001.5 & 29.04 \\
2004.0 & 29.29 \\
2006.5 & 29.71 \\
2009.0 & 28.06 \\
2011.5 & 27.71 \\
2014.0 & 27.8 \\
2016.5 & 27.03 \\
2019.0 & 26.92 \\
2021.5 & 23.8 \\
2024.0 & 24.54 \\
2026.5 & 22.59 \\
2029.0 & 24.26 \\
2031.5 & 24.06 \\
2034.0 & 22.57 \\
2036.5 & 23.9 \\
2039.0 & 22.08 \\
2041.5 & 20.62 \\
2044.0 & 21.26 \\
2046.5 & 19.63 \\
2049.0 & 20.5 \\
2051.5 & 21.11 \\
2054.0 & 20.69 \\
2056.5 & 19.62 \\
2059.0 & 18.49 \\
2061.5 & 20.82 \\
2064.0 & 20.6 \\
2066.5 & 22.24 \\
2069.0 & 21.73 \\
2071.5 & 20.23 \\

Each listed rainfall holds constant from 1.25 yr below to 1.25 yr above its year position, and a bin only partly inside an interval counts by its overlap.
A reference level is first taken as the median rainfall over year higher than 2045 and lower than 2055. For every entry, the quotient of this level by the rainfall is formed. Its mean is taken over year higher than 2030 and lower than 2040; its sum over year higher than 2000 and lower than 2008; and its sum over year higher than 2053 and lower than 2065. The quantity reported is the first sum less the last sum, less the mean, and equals -3.9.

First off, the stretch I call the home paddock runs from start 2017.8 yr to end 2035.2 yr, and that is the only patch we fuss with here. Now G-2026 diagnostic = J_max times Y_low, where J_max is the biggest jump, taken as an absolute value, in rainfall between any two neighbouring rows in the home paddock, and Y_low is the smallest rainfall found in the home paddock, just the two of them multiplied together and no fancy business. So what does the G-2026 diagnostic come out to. 70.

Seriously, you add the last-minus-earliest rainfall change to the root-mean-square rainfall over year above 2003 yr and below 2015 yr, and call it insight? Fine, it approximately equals 27.0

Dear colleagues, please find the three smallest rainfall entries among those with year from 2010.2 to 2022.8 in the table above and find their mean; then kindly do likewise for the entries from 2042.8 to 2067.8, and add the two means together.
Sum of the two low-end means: 45.2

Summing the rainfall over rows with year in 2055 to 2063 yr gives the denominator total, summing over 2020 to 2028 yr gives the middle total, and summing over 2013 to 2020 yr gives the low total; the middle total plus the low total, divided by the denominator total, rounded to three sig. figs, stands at 2.59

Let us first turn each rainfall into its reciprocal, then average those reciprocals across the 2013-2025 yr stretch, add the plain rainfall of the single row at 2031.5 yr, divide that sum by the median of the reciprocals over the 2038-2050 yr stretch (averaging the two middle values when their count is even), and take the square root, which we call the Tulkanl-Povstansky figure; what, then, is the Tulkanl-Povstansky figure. 22.3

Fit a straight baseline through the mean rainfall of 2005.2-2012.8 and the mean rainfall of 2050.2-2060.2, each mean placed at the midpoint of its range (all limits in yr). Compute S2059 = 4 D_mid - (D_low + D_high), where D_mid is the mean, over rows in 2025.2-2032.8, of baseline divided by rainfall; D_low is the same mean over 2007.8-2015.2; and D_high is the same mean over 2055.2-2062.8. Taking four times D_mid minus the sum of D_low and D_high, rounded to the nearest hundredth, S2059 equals 2.21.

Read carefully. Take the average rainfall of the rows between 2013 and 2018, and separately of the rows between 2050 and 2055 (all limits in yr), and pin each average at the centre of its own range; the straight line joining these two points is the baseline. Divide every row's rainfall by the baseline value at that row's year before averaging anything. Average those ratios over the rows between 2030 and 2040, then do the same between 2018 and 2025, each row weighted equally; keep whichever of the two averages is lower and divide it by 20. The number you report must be 0.0476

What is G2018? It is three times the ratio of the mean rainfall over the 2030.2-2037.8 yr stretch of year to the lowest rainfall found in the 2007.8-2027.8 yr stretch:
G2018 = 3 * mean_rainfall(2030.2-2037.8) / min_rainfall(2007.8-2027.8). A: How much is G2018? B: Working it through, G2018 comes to 3.1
